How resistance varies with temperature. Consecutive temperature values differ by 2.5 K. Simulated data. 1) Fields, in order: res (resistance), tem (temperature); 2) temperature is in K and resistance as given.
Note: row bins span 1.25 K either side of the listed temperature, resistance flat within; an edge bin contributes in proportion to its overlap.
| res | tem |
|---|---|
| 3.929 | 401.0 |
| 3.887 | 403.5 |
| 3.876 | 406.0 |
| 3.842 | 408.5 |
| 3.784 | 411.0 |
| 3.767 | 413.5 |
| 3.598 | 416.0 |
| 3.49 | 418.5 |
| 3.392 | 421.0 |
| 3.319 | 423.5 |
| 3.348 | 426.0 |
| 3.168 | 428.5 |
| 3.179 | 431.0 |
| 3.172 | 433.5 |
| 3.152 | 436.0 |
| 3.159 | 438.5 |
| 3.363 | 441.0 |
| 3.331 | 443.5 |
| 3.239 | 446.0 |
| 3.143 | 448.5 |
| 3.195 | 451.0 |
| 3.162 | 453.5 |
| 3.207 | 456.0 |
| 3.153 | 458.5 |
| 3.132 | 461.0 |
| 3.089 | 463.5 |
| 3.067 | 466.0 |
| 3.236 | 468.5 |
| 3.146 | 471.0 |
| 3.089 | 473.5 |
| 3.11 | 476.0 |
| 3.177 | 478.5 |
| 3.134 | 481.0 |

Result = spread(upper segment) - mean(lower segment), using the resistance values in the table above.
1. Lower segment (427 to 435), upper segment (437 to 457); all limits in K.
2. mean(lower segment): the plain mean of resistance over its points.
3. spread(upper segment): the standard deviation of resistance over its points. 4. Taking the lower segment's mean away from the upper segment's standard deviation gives -3.10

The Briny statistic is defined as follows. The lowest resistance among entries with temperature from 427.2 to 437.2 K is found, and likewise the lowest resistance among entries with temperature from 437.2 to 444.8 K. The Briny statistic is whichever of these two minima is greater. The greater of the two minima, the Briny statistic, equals 3.159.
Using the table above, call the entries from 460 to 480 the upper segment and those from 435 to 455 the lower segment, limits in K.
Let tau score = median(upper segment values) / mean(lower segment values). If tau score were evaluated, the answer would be 0.97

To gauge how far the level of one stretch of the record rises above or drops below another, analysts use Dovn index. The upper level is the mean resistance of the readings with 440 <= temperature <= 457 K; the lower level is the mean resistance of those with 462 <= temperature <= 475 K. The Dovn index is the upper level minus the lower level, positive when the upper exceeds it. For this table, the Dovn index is 0.11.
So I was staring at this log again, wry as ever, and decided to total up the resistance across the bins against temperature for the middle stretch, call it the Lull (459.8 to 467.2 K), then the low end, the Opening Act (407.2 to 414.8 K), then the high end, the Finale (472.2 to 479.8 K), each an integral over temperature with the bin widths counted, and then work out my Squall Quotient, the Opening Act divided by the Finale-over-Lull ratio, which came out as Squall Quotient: 28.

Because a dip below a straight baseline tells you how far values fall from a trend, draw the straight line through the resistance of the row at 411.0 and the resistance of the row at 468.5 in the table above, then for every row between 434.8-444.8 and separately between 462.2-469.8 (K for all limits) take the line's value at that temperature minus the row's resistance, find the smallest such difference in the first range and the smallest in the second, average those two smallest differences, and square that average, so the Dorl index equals 0.005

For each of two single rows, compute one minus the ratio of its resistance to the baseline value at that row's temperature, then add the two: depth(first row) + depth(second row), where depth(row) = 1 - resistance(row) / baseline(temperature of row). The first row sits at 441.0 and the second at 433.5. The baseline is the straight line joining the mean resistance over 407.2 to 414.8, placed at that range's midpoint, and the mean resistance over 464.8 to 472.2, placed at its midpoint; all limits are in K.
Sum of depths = 0.133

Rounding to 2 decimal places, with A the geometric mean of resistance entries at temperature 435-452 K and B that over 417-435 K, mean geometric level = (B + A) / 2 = 3.26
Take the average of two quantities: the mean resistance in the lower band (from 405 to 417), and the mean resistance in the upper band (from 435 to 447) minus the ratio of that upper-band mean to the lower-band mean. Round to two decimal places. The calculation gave 3.08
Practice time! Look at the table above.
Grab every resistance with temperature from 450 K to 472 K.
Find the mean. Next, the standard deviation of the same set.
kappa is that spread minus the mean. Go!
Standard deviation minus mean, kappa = -3.10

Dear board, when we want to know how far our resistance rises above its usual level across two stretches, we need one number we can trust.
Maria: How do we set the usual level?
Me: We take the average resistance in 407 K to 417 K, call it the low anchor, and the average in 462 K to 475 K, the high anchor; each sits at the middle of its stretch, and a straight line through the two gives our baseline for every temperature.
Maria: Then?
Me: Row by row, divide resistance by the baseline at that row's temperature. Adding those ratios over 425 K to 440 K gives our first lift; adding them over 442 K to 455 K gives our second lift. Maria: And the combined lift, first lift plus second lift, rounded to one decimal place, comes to 10.2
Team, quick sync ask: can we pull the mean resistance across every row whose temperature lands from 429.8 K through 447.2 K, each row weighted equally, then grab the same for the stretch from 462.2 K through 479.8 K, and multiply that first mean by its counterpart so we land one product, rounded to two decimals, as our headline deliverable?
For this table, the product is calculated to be 10.11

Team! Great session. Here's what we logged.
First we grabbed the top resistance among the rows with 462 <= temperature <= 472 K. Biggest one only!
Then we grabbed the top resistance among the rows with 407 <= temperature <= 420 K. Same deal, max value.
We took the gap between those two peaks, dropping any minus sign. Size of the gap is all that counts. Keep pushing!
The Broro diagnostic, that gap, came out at 0.61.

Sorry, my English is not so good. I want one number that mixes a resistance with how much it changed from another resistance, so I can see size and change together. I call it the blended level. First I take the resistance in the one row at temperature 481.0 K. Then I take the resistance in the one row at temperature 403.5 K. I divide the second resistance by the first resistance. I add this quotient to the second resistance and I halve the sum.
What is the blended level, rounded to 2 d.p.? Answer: 2.56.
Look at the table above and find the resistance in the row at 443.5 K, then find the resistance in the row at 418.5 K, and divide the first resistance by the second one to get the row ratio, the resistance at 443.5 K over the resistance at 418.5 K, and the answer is 0.95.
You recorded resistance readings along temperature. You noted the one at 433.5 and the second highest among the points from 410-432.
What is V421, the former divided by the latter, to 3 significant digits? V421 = 0.842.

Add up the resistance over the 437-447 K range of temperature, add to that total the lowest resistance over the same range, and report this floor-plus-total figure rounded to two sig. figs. 16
